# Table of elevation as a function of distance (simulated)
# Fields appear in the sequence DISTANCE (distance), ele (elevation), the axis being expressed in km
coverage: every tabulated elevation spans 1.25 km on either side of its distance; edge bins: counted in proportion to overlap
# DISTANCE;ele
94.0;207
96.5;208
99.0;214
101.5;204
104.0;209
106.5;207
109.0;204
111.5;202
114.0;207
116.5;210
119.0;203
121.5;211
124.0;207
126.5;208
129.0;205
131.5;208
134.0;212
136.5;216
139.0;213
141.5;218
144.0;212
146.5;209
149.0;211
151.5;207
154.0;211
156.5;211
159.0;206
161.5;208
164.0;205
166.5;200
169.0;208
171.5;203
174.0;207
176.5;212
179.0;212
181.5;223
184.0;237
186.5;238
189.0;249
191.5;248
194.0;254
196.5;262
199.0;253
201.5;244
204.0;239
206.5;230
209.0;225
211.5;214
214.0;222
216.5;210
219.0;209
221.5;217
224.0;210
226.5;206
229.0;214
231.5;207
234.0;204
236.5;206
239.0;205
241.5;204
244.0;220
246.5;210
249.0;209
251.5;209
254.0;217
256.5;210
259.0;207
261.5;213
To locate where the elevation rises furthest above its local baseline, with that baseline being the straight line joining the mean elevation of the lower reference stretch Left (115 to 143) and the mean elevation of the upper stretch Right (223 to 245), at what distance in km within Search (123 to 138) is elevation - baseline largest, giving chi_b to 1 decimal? 136.5 km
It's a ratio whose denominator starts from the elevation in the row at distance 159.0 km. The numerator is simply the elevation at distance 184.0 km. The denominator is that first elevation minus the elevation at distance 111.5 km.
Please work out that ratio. 59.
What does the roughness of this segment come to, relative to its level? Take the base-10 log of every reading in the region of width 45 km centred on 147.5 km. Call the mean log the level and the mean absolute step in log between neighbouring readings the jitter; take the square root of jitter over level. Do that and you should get 0.058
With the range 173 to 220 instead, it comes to 0.074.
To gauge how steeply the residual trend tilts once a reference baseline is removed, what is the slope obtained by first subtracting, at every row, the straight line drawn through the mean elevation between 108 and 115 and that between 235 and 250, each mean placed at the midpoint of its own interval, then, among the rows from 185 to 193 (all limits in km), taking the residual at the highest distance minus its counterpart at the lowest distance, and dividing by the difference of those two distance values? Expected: 2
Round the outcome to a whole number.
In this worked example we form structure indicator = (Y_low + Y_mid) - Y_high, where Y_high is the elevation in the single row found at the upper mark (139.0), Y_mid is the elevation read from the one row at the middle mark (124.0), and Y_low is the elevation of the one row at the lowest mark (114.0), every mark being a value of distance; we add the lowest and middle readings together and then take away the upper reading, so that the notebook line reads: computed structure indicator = 201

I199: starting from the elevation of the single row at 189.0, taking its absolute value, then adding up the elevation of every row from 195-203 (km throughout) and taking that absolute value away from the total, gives 510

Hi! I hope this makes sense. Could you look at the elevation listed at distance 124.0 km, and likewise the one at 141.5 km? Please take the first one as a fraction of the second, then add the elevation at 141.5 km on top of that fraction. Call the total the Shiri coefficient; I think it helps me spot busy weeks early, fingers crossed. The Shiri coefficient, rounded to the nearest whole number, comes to 219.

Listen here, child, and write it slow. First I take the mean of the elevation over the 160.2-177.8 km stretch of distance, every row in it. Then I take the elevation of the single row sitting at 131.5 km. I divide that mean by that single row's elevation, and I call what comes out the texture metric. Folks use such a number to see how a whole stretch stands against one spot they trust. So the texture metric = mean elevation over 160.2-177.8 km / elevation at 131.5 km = 0.99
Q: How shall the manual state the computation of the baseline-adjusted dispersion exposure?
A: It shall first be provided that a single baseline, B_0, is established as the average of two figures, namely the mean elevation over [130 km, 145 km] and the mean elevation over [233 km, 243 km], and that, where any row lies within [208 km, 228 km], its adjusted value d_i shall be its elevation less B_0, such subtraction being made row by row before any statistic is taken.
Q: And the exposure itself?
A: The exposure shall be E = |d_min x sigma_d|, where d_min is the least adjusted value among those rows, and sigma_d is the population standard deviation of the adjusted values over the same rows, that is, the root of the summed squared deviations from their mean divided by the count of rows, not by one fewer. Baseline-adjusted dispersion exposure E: 19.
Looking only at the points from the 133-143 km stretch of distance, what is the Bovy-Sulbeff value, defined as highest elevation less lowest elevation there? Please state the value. 6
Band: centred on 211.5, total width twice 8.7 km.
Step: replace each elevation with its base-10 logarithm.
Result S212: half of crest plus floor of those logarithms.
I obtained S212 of 2.35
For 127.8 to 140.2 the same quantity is 2.32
